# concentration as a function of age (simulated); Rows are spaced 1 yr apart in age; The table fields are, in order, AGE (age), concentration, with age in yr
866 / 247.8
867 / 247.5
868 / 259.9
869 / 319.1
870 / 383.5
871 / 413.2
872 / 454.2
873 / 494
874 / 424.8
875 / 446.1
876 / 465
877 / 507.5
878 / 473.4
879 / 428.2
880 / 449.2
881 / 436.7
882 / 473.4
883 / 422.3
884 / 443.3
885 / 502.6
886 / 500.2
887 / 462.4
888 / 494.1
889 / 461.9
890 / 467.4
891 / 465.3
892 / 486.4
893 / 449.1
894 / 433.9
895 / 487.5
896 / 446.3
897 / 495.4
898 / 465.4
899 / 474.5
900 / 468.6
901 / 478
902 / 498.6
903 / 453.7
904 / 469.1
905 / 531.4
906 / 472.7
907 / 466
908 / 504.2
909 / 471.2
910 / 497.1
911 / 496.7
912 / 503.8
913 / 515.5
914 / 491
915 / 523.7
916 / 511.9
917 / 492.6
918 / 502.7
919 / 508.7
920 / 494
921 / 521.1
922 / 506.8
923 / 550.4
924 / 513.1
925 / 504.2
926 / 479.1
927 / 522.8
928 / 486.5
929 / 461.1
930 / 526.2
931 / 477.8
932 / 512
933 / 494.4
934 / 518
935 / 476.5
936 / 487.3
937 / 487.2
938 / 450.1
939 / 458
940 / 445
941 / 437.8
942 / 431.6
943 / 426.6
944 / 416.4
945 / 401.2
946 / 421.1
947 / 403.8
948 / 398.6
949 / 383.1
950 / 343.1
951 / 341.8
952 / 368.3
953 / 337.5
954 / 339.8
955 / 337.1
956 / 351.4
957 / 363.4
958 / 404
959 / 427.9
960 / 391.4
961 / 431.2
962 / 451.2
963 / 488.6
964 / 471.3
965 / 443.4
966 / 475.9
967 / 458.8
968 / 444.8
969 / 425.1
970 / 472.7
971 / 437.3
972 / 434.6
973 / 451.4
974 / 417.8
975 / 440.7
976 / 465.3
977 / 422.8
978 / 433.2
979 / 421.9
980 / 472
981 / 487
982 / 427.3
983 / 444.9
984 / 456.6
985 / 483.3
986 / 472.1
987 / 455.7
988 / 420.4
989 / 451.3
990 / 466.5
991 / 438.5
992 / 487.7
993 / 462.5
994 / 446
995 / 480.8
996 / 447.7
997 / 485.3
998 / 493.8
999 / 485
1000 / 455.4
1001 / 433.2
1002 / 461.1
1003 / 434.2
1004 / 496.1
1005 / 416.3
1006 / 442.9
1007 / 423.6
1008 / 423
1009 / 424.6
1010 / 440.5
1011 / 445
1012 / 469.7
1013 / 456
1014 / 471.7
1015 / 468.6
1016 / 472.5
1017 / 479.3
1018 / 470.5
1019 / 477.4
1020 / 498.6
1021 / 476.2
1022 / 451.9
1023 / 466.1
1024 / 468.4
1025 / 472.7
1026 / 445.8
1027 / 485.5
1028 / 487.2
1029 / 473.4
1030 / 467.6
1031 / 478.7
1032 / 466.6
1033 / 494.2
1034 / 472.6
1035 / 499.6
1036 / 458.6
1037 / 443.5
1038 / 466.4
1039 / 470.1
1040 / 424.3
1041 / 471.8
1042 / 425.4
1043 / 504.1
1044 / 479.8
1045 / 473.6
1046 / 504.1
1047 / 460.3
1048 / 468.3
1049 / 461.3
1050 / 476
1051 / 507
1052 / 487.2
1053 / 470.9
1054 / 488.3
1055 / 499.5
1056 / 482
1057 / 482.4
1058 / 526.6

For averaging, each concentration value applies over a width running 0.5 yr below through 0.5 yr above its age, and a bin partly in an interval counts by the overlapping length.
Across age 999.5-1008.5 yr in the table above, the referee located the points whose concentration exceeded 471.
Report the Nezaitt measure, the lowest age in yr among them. 1004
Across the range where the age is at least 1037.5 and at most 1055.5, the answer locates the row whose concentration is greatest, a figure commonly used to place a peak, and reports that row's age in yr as 1051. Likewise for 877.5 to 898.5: 885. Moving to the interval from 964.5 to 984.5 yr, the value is 981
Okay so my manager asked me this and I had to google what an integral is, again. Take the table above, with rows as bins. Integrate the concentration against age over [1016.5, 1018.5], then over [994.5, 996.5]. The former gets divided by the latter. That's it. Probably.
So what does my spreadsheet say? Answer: 1.02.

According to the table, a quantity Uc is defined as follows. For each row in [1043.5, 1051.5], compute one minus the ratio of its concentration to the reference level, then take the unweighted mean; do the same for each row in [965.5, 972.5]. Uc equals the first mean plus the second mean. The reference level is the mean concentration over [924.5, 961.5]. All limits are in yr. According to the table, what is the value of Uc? -0.155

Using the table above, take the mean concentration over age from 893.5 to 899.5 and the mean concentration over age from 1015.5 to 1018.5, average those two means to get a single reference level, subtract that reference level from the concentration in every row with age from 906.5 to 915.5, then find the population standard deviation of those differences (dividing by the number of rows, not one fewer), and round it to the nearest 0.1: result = 17.7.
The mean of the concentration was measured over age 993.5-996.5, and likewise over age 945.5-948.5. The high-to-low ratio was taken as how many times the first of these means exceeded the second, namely 1.12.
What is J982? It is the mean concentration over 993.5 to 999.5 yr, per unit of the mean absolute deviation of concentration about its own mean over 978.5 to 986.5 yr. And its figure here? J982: 23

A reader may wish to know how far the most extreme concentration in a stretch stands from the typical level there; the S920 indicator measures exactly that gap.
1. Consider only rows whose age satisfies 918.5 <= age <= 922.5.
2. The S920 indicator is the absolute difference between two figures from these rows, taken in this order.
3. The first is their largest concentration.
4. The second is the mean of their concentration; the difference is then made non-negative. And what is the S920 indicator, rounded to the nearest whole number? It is 13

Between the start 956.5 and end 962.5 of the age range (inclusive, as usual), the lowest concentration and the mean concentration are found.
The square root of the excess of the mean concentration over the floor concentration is 6.9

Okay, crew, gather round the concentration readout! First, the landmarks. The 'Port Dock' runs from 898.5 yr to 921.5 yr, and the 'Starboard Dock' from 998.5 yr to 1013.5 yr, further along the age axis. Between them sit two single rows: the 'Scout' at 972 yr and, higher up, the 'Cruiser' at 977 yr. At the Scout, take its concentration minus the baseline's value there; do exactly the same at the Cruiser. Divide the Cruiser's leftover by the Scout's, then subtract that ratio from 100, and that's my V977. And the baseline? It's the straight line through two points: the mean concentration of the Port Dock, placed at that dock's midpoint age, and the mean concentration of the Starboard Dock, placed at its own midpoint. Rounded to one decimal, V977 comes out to 98.7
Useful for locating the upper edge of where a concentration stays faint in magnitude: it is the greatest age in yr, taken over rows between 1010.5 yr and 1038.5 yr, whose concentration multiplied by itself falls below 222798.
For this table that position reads 1038 yr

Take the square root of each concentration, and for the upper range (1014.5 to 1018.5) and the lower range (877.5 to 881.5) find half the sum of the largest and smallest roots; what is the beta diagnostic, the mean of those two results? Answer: 21.5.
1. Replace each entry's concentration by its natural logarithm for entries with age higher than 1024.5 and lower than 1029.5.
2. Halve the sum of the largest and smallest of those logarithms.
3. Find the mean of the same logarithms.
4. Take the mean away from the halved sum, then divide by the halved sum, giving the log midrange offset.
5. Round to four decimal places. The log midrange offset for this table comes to -0.0023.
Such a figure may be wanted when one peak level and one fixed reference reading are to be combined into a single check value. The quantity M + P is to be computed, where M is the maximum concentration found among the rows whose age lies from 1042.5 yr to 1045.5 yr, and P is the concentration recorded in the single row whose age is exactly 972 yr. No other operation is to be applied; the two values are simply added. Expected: 939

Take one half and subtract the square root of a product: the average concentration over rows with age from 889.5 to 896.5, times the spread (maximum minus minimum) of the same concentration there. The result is -157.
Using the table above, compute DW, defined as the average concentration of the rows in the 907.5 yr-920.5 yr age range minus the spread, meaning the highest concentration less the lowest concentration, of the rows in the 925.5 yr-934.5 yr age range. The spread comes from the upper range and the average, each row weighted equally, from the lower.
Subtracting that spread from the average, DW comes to 436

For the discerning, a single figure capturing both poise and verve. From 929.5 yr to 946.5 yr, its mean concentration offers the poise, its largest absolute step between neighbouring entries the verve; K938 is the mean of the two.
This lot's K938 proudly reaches 256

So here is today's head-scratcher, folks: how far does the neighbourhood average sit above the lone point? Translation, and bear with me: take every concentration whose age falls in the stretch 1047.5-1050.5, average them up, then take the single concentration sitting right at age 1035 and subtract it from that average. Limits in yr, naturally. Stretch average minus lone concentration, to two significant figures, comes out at -31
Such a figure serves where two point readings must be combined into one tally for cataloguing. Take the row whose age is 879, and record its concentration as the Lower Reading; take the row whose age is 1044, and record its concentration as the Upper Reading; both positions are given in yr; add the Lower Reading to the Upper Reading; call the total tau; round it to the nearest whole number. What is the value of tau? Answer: 908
